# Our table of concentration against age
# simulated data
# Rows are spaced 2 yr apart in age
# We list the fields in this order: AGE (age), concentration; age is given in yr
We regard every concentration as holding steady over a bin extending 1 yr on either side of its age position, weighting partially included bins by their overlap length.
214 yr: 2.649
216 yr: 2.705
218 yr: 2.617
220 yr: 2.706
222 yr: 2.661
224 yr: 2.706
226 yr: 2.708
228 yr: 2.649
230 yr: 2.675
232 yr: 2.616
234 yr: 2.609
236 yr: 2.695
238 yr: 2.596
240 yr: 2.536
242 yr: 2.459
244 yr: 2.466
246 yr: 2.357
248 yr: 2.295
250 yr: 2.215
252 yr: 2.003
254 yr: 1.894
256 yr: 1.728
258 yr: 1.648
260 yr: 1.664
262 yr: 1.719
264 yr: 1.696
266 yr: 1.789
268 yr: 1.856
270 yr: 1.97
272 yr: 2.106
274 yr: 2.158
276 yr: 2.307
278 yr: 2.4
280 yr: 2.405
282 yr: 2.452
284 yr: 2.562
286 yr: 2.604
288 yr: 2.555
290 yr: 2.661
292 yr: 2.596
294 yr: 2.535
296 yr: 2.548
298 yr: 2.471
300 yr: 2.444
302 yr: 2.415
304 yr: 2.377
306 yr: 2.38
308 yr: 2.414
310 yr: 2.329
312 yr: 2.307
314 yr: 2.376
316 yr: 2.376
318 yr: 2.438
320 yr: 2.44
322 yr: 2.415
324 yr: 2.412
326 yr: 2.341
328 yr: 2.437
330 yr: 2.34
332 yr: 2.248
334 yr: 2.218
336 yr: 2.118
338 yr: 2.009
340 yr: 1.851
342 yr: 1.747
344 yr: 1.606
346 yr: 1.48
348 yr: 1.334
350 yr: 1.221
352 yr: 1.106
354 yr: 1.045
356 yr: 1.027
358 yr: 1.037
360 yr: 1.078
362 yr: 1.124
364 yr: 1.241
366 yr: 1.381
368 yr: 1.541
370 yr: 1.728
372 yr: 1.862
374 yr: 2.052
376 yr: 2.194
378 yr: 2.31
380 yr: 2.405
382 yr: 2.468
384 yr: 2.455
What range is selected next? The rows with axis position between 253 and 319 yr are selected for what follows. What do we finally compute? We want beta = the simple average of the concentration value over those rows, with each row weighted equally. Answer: 2.2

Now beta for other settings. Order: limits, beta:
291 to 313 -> 2.4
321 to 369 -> 1.7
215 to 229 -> 2.7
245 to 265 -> 1.9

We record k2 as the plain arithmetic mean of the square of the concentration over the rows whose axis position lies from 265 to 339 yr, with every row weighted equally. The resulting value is 5.5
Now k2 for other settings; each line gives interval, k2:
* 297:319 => 5.7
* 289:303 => 6.4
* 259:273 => 3.4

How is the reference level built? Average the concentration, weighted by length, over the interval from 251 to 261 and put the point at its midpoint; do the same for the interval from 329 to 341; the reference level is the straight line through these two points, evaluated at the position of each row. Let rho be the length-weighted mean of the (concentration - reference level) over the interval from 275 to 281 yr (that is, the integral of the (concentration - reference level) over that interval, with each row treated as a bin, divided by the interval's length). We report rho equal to 0.49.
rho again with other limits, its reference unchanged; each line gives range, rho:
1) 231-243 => 0.88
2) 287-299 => 0.61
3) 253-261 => -0.06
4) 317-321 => 0.38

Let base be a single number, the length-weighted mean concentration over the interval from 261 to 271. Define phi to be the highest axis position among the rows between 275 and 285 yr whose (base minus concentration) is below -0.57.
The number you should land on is 284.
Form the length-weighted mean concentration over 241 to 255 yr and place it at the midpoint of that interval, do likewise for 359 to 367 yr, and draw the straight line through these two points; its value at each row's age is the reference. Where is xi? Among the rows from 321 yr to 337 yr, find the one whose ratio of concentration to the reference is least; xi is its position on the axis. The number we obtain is 336 yr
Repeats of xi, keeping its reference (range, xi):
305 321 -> 310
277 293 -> 278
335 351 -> 350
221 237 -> 222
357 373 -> 358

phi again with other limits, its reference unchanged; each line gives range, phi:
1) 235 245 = 244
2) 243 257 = 244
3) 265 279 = 278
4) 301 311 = 308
